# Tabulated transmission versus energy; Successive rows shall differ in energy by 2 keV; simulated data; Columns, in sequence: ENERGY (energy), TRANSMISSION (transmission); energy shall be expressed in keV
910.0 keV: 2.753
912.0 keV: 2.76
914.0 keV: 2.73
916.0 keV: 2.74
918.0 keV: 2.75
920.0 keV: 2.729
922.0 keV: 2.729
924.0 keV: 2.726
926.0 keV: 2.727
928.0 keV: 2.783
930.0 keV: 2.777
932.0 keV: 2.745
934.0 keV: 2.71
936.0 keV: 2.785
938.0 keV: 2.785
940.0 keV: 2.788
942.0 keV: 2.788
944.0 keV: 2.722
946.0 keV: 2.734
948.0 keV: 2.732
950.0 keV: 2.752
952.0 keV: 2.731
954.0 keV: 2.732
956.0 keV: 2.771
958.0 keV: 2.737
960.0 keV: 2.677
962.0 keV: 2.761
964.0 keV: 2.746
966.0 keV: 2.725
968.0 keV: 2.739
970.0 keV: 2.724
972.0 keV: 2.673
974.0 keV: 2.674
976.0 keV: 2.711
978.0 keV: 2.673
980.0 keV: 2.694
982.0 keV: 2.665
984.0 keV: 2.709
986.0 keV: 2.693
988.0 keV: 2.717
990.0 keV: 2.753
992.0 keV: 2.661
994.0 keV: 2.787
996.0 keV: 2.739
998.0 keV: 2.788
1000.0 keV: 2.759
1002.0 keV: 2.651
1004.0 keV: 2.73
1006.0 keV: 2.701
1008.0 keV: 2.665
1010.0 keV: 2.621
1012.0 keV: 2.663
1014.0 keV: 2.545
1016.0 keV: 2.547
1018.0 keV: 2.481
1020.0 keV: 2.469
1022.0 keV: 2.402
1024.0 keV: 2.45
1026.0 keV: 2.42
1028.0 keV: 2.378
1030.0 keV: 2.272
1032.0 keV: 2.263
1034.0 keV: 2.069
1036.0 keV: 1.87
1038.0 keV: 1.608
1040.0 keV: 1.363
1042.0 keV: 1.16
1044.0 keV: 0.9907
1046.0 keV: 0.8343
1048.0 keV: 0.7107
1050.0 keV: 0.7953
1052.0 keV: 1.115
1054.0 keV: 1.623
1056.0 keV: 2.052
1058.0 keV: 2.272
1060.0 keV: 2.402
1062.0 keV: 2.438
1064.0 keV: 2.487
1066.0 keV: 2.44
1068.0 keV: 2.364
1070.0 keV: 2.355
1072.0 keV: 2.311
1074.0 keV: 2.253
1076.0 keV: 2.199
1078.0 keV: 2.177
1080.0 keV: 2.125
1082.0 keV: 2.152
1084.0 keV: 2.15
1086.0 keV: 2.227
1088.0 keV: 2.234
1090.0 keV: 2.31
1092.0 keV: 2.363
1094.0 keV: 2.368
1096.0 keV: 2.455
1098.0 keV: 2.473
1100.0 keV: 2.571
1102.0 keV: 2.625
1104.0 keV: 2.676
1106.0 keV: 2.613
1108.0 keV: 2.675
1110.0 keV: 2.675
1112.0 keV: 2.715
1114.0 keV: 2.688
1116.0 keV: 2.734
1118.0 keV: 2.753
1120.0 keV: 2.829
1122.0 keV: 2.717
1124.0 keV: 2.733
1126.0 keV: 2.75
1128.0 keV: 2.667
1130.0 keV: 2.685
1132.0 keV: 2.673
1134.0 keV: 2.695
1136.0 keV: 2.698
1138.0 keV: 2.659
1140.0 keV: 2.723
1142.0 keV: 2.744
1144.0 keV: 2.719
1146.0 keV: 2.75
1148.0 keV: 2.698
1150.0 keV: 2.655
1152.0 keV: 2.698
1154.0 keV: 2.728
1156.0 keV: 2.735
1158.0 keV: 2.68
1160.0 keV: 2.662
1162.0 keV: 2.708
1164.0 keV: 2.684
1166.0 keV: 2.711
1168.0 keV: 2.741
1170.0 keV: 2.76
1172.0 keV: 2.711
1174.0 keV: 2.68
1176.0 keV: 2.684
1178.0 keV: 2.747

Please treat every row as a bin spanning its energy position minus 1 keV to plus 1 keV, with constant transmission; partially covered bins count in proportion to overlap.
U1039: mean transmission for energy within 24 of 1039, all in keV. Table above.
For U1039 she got 1.87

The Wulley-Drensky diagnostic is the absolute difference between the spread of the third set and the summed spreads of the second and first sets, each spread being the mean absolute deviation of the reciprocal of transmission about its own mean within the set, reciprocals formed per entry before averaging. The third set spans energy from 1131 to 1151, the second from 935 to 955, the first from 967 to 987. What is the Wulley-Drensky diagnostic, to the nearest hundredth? 0.00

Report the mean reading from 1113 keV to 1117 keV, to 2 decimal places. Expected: 2.71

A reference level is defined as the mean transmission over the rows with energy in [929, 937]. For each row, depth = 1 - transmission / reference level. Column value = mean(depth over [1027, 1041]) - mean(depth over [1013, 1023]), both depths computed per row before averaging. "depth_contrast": 0.19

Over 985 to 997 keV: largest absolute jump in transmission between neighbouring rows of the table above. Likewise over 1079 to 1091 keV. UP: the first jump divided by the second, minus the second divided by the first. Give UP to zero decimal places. 1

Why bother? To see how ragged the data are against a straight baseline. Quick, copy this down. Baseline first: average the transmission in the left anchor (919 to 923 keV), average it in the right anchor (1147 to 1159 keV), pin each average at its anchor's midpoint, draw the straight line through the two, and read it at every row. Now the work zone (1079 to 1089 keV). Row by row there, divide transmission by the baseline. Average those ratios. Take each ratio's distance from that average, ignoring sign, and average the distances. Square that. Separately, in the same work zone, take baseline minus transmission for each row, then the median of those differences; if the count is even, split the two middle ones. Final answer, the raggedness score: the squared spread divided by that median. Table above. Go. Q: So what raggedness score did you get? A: 0.000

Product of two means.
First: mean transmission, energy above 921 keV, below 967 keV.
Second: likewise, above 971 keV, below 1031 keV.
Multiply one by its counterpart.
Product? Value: 7.2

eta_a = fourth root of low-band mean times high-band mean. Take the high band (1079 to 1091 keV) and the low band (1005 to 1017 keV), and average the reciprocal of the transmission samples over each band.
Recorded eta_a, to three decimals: 0.645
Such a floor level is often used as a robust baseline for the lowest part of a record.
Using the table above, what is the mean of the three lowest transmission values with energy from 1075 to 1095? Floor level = 2.1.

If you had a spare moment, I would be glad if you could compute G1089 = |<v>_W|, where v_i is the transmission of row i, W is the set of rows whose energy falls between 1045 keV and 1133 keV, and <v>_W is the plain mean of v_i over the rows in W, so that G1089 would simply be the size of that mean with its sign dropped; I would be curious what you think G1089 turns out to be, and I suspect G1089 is 2.3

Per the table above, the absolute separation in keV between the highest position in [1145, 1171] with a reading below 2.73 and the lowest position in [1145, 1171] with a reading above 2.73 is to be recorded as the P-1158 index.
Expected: 20 keV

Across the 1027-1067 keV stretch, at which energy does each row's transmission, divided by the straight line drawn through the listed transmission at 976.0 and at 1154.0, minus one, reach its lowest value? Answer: 1048.0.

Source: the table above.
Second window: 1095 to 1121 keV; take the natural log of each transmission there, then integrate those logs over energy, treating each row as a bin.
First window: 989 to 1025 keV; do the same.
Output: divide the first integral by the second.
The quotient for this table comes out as 1.4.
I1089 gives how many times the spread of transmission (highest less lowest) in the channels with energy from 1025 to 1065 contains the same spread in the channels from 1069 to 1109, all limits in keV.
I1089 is 3.2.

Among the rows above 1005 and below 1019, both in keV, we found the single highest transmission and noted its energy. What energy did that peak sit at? 1006.0 keV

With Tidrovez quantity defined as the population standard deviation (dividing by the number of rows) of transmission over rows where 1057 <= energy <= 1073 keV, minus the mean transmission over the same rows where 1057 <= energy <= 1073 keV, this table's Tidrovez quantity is -2.32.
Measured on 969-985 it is -2.67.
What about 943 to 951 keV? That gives -2.72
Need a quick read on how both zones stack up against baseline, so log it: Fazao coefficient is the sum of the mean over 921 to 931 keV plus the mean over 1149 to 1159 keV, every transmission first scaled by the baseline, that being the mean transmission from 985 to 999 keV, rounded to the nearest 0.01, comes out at 1.99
